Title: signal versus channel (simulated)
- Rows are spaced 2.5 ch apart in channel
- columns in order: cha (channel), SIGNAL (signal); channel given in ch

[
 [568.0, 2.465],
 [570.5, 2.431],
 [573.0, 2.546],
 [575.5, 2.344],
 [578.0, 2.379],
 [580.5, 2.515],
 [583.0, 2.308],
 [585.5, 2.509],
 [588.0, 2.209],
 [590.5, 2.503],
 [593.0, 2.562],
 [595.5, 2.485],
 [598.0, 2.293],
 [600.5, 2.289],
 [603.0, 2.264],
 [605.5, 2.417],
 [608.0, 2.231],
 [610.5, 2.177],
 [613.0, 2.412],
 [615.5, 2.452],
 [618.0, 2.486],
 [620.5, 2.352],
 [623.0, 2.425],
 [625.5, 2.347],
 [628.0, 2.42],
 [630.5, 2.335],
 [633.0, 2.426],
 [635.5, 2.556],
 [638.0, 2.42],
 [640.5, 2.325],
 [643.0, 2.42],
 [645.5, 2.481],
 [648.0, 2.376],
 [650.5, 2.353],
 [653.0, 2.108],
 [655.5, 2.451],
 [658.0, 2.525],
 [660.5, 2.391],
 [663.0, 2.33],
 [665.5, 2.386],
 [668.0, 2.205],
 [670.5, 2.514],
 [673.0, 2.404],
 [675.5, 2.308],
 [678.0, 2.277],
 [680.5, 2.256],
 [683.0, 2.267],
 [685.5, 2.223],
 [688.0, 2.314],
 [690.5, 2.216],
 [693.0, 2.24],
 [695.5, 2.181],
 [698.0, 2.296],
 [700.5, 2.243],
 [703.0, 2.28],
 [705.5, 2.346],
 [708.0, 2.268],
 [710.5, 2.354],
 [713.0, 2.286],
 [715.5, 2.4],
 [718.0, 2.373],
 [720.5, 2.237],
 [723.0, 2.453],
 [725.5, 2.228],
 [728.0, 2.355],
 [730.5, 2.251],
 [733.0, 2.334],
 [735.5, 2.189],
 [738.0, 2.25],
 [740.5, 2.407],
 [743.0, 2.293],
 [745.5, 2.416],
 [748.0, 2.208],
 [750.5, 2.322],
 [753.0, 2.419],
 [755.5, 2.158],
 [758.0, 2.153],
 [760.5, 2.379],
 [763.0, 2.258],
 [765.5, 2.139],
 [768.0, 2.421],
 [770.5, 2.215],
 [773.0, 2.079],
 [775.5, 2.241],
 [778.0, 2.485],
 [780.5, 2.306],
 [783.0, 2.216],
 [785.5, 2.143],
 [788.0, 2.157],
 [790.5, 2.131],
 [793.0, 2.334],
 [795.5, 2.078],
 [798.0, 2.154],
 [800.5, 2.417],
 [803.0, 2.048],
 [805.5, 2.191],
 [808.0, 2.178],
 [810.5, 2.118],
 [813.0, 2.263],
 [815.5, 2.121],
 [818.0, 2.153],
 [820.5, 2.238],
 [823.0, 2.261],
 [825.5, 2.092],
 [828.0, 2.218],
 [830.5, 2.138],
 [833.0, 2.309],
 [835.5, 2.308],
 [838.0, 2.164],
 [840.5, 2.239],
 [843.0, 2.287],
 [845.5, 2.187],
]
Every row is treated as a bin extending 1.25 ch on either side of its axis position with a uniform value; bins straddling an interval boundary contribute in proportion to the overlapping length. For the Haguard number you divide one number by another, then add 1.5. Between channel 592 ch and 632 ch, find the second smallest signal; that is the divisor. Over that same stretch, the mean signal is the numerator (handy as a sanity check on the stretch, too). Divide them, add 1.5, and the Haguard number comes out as 2.56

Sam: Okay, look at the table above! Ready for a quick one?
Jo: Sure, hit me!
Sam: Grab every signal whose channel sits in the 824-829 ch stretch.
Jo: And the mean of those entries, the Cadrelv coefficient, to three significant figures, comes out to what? 2.16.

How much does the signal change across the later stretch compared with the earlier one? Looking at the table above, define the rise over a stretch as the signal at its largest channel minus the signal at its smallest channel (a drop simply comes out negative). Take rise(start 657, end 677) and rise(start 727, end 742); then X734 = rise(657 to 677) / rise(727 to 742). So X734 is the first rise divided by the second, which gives -4.2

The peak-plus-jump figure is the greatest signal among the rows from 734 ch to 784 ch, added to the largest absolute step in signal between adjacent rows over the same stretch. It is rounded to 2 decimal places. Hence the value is 2.77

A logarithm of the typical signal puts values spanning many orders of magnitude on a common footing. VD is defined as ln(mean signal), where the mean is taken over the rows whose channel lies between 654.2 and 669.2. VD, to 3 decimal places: 0.868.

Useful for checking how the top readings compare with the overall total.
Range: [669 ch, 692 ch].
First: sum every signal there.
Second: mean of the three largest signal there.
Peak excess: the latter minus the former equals -18.4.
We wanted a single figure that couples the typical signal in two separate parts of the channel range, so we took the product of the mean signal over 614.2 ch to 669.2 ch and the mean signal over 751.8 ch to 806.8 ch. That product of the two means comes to 5.34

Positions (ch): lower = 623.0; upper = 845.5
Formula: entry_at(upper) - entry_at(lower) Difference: -0.24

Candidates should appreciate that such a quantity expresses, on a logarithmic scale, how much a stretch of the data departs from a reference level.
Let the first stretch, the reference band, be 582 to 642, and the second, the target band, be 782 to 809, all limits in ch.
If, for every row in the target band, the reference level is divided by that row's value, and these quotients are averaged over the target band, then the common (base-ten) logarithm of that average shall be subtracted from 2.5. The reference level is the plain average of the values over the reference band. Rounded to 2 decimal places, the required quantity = 2.46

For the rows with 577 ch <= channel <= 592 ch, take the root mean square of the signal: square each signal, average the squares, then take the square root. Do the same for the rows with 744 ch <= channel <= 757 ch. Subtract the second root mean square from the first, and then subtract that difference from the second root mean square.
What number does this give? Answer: 2.21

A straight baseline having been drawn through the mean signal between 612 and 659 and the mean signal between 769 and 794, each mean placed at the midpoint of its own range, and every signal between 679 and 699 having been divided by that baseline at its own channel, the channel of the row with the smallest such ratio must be 695.5 ch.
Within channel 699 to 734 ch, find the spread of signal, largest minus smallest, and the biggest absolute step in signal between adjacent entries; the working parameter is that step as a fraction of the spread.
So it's 1.00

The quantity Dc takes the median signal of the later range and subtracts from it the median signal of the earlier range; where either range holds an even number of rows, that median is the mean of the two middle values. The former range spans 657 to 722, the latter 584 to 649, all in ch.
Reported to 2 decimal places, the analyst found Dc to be -0.13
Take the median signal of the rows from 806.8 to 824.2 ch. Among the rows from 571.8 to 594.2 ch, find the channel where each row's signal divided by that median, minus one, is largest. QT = 593.0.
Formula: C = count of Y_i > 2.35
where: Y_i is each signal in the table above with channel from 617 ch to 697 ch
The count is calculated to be 17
